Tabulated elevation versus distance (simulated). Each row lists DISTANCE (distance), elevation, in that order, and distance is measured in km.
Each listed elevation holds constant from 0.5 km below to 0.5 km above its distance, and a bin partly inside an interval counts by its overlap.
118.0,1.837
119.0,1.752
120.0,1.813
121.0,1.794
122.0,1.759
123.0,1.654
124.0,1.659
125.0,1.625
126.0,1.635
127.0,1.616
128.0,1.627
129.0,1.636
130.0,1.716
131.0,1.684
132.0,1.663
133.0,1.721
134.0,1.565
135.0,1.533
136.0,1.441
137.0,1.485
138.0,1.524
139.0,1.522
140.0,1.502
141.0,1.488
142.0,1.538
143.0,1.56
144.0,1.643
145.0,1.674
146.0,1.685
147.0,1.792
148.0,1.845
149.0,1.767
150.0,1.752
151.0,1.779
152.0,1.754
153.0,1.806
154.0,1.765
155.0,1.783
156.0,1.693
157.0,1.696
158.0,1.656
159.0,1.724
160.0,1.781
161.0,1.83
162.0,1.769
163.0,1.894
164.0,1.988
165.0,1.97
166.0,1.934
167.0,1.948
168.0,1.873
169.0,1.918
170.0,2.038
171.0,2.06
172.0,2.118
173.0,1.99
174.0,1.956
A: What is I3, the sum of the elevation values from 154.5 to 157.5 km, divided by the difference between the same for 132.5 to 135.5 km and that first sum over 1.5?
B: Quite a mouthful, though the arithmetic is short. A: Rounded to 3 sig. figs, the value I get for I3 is 3.77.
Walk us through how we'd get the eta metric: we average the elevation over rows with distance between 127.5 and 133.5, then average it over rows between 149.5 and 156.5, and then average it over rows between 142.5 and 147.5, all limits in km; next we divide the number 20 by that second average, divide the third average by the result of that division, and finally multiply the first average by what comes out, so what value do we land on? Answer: 0.246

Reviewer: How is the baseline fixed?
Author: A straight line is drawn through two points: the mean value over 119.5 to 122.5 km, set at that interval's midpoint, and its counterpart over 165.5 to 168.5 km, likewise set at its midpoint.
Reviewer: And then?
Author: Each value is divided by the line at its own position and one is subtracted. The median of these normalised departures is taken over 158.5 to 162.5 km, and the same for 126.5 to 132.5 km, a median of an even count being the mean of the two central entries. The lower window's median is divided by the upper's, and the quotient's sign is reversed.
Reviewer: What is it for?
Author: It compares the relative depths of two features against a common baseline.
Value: -1.4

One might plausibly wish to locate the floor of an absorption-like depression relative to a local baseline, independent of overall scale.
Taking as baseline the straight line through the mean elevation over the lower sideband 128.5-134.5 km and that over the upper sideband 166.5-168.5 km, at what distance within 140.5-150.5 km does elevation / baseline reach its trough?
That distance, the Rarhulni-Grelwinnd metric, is 141.0 km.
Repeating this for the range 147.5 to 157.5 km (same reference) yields 157.0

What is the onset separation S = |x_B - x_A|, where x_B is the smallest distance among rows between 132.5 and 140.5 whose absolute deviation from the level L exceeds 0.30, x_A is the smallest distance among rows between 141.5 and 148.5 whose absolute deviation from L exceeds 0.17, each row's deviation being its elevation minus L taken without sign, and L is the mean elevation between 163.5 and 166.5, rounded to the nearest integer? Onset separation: 8 km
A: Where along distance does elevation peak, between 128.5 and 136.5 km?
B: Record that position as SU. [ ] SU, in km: 133.0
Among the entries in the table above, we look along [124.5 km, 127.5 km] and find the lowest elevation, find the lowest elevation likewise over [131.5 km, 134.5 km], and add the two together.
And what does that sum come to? 3.18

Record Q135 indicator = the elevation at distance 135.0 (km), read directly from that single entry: 1.533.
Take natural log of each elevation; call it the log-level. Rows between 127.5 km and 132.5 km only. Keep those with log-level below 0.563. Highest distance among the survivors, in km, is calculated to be 132.0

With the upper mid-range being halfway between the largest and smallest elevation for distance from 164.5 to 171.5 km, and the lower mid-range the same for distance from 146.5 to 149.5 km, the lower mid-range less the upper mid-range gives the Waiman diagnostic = -0.16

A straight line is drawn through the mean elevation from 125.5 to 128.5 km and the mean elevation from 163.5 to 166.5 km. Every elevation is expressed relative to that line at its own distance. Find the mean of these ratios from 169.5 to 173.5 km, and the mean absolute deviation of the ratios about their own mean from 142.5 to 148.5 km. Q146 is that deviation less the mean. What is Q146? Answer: -0.98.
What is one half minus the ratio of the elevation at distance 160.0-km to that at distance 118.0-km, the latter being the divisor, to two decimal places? -0.47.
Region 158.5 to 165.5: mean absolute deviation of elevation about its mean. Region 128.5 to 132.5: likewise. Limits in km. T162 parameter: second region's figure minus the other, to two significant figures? -0.060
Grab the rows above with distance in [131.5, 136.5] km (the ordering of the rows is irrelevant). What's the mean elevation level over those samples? 1.58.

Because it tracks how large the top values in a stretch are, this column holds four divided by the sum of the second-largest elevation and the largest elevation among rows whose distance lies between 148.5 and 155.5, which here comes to 1.11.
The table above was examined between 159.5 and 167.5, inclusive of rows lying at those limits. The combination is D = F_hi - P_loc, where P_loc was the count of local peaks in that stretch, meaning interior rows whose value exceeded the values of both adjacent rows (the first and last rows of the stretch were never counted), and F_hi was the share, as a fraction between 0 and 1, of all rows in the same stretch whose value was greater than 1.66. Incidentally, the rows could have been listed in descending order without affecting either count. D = -1.0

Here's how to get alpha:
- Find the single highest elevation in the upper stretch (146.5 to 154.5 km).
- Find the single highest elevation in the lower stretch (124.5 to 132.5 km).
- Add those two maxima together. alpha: 3.56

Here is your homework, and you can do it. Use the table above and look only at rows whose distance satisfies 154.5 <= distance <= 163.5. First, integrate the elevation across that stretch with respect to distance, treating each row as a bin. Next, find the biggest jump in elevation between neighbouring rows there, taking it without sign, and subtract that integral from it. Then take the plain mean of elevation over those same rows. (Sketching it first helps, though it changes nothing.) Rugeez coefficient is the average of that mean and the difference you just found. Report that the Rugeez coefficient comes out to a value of -7.0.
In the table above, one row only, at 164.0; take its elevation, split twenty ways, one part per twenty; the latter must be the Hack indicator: 0.0994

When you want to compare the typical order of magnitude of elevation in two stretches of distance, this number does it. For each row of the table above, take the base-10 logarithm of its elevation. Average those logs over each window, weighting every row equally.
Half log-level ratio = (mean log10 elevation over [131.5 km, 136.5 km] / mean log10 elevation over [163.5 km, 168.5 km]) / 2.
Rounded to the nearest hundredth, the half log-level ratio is 0.35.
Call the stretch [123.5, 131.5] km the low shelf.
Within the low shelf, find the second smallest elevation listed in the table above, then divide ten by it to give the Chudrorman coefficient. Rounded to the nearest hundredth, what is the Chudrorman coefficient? 6.15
